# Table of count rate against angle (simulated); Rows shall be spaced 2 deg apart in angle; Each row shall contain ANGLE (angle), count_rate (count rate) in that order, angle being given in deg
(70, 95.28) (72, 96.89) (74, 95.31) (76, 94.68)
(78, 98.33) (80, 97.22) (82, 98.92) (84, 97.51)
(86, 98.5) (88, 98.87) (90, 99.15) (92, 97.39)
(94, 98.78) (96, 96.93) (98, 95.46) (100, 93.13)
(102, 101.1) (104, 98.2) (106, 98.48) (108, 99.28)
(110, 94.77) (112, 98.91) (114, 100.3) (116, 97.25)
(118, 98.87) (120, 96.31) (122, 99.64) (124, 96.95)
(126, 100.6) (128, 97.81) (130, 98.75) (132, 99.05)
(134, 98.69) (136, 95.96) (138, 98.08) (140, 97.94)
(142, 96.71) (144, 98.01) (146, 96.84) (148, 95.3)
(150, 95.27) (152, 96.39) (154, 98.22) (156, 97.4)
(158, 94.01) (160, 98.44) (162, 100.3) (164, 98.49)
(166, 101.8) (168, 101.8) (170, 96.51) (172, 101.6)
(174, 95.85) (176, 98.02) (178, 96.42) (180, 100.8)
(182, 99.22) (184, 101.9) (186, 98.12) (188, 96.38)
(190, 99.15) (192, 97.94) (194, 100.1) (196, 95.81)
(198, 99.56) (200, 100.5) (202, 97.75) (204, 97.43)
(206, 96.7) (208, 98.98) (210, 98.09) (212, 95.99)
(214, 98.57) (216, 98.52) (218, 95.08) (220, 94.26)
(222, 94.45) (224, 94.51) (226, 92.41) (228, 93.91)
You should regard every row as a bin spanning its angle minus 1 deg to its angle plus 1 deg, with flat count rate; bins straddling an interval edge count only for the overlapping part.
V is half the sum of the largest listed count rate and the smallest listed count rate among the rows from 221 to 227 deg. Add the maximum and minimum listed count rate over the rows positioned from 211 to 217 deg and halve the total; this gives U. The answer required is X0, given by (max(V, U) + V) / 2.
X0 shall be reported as 95.4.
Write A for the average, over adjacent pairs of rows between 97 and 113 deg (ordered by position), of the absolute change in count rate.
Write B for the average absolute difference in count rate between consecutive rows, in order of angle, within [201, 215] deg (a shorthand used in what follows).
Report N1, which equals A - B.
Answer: 1.8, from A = 3.3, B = 1.5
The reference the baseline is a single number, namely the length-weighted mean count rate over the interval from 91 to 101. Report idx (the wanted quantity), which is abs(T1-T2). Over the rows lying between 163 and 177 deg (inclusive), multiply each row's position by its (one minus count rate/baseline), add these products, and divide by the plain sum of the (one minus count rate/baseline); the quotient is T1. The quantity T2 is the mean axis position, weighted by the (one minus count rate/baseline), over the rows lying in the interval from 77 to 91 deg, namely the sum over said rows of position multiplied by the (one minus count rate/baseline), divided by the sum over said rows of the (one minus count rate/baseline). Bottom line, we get 83.9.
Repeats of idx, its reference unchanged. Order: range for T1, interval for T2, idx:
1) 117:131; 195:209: 77.6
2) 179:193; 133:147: 45.2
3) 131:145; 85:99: 47.5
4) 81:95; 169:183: 89.0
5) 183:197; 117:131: 63.8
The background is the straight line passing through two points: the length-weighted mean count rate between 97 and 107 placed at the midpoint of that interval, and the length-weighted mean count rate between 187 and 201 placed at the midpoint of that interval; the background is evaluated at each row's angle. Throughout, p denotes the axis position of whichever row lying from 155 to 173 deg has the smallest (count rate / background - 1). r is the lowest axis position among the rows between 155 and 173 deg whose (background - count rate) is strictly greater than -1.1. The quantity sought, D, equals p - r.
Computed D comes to 2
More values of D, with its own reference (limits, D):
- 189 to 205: 6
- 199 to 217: 10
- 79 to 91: 0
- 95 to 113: 4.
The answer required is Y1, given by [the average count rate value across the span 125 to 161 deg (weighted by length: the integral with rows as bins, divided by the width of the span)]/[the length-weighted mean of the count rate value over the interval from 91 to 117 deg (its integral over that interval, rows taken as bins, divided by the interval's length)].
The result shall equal 1.00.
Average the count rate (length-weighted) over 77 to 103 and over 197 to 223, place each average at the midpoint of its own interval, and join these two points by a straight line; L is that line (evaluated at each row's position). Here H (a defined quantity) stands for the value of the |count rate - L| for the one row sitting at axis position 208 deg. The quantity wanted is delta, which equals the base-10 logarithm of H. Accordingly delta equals 0.20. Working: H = 1.6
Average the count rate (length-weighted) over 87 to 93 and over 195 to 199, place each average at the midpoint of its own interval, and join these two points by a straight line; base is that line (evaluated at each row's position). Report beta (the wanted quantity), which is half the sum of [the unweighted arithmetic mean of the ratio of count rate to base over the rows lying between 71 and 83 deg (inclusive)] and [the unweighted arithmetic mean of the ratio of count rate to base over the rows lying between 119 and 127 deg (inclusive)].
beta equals 0.99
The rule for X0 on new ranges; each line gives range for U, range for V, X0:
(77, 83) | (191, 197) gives 98.0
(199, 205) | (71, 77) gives 97.4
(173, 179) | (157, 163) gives 97.2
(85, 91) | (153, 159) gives 97.5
